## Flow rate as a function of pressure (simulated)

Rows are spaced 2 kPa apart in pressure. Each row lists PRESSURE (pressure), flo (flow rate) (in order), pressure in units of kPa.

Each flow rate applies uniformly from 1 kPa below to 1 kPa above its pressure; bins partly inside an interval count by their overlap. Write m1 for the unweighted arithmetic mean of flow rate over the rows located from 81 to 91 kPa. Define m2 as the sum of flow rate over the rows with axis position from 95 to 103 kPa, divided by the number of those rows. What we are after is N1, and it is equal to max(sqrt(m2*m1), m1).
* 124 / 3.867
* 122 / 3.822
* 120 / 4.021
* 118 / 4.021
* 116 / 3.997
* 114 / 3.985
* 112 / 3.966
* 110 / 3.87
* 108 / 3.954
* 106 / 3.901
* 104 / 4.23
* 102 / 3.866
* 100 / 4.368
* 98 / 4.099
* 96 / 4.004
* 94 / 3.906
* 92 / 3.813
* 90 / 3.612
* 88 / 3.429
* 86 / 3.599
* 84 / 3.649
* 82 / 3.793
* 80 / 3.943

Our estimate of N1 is 3.84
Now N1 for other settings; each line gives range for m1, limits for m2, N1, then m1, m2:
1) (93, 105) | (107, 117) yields 4.08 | 4.08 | 3.95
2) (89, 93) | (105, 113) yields 3.82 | 3.71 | 3.92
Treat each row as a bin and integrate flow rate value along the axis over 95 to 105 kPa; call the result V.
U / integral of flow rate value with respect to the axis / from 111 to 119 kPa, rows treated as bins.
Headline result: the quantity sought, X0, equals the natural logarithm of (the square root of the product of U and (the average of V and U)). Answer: 3.53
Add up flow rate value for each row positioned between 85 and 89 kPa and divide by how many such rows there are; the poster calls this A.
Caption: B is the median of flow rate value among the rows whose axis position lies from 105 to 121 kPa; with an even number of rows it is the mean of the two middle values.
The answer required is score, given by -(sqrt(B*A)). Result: -3.74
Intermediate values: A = 3.5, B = 3.98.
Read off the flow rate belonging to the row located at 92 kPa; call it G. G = 3.813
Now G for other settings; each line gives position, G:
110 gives 3.87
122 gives 3.822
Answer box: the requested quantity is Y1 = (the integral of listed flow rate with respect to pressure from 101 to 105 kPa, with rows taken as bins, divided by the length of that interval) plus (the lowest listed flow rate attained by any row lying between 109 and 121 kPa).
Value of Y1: 7.92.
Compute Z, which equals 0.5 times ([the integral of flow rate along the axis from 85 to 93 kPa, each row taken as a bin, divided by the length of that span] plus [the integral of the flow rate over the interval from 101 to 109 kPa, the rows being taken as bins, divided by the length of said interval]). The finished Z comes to 3.80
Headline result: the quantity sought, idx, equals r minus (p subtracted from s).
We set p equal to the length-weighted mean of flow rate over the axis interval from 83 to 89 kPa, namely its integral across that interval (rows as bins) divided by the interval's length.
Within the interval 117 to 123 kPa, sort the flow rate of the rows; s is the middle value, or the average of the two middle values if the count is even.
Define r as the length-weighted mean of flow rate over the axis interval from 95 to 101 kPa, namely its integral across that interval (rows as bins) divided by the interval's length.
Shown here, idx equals 3.7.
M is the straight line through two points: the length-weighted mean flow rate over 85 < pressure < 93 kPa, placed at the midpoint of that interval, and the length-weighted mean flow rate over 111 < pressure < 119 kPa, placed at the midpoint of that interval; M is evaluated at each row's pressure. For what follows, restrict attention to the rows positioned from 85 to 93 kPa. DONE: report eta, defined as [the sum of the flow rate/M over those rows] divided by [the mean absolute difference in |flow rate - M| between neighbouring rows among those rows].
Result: 28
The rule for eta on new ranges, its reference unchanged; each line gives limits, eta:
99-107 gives 11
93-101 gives 35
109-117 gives 269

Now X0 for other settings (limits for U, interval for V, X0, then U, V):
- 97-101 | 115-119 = 2.82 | 17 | 16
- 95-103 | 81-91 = 3.51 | 33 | 36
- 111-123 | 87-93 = 3.70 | 48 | 22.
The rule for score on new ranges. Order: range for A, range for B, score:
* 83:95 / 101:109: -3.80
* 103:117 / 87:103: -3.94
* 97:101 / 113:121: -4.12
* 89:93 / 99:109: -3.83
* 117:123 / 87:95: -3.83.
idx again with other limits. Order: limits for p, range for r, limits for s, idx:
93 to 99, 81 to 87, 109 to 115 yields 3.7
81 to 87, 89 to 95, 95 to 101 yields 3.4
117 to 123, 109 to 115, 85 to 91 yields 4.3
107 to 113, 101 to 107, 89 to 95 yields 4.1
